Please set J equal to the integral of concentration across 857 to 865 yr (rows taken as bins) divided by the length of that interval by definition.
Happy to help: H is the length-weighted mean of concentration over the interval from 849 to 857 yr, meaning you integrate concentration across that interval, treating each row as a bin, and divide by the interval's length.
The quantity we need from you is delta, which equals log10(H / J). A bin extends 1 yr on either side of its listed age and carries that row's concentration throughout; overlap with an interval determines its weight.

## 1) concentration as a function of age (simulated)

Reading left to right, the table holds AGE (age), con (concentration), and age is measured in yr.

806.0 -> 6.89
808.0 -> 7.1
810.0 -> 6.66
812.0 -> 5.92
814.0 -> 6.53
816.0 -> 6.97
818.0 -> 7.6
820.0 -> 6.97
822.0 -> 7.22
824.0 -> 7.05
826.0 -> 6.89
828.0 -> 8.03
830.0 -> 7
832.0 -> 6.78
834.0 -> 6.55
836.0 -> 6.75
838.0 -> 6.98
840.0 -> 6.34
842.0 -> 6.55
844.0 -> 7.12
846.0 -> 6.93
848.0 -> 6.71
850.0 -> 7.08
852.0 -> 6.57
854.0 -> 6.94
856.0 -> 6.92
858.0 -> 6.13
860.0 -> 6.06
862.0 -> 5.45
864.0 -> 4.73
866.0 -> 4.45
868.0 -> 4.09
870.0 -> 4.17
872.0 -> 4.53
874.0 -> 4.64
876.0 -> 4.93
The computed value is 0.09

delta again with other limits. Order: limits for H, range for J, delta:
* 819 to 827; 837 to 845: 0.02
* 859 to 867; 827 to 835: -0.14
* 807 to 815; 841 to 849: -0.02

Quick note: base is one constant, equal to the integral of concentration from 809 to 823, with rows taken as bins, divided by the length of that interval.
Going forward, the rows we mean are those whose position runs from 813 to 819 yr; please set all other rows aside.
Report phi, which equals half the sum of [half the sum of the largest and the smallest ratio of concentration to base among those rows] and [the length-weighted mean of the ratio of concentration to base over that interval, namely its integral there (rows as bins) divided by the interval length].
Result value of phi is 1.03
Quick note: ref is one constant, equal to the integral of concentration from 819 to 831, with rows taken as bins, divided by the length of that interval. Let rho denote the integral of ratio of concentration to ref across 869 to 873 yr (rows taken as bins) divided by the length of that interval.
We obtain 0.60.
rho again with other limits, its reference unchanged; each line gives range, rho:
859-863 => 0.80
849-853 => 0.95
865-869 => 0.59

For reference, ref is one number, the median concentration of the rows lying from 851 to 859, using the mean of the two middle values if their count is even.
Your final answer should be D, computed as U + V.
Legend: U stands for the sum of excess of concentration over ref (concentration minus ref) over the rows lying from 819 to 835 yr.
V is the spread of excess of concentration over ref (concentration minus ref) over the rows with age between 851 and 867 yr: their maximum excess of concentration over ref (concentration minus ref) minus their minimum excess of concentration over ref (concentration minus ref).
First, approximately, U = 3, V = 2.49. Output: 5.0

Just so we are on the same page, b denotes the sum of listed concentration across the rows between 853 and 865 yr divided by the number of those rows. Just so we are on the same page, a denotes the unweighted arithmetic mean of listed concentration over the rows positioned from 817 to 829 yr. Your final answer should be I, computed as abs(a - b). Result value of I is 1.3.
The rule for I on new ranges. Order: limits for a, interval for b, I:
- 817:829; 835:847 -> 0.5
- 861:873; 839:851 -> 2.2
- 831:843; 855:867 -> 1.0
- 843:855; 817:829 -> 0.4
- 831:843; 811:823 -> 0.2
